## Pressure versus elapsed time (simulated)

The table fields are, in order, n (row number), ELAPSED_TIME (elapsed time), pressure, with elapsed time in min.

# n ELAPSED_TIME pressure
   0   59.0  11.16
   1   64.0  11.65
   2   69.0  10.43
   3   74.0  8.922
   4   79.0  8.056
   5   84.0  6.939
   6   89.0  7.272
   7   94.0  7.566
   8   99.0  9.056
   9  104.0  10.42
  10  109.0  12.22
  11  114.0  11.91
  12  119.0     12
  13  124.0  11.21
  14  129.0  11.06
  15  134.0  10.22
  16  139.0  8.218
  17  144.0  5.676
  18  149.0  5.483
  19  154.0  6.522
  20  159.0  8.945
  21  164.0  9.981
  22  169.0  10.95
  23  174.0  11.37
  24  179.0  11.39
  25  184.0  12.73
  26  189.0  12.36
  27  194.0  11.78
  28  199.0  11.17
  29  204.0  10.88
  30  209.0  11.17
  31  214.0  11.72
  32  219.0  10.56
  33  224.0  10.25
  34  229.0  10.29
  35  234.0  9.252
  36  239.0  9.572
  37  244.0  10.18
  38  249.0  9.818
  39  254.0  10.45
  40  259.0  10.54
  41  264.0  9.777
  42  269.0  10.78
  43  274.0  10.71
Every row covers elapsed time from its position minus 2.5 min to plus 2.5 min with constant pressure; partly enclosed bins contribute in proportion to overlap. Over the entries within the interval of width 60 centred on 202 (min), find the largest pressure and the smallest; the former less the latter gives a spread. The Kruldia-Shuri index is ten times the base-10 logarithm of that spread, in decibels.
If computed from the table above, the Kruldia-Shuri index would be 3.9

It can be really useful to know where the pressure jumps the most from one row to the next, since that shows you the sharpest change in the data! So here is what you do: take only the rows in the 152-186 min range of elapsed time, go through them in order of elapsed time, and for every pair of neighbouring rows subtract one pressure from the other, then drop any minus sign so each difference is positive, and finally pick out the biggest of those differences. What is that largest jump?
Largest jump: 2.4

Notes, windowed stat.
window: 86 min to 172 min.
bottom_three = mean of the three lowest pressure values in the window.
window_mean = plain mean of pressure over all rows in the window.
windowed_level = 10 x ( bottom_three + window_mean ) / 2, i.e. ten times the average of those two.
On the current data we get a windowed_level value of 76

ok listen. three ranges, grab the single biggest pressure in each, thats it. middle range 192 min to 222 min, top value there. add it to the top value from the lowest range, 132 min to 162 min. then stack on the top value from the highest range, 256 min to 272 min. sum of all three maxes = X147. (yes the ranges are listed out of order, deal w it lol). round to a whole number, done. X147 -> 33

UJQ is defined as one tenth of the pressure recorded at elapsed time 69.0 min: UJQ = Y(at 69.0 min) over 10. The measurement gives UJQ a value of 1.04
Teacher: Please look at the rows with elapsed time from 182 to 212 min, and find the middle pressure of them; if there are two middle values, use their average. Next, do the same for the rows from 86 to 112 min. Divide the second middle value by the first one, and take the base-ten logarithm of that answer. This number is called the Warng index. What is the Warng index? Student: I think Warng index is -0.10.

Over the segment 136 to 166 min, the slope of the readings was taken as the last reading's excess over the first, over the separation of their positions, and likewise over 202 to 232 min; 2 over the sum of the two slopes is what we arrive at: 43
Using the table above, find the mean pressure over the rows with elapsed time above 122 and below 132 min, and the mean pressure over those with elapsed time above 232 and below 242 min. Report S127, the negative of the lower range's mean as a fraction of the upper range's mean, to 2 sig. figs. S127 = -1.2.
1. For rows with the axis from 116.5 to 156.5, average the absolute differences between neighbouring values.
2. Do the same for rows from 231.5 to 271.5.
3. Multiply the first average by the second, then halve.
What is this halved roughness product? 0.29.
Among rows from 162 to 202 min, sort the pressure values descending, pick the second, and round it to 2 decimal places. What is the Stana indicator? 12.36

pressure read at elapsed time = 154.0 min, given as 6.522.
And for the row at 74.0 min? 8.922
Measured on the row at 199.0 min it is 11.17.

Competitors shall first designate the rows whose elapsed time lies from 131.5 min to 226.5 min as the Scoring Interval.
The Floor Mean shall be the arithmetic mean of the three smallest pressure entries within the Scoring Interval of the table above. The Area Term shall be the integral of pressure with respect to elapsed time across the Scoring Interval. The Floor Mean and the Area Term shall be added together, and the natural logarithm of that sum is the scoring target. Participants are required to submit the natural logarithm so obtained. 6.9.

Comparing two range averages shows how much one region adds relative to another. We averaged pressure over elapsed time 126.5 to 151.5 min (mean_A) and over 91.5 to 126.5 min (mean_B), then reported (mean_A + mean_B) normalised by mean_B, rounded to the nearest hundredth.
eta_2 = 1.77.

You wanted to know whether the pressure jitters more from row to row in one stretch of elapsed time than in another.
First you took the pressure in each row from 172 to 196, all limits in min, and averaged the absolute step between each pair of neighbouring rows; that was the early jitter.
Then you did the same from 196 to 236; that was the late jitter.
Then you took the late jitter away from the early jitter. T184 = 0.1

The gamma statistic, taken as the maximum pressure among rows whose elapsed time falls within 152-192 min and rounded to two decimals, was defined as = 12.73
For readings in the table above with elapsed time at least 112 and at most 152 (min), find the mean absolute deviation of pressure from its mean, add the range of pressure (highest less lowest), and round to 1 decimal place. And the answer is 8.8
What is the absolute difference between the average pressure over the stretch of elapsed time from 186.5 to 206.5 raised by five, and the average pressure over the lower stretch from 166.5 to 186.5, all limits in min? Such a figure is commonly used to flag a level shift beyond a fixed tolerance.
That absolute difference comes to 4.9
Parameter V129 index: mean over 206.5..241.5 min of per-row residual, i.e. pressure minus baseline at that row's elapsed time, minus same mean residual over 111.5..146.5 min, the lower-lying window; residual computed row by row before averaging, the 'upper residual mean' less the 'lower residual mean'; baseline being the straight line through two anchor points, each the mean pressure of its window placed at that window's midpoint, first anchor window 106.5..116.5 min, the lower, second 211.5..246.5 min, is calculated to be 1.8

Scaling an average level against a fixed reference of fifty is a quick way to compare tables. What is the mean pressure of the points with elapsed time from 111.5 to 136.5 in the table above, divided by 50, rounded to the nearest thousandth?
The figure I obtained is 0.226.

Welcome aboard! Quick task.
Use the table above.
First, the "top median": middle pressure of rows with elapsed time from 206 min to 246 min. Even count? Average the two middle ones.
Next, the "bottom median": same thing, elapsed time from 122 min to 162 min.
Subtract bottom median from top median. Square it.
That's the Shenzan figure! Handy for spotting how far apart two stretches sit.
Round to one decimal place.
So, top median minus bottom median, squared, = 2.9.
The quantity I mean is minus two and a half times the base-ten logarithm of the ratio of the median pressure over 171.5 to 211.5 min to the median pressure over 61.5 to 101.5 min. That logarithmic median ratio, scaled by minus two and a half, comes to -0.32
